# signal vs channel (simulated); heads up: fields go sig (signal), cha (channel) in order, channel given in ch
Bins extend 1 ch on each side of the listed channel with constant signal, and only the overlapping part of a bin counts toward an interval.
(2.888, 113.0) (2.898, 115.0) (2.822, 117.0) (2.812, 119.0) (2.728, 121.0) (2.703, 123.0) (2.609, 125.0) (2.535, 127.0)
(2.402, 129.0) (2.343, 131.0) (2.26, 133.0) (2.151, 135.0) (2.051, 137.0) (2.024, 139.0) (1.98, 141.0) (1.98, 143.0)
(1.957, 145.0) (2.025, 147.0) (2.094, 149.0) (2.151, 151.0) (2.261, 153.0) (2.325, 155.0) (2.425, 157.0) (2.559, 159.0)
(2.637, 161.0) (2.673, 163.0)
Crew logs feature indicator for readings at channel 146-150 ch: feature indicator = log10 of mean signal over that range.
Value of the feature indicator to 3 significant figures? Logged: 0.314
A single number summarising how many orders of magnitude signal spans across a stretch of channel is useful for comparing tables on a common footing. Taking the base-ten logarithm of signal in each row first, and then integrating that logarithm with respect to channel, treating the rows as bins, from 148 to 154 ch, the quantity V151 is 2.0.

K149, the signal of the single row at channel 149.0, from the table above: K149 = 2.094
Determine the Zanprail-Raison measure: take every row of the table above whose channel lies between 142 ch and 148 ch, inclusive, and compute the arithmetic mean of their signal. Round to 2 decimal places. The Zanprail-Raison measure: 1.99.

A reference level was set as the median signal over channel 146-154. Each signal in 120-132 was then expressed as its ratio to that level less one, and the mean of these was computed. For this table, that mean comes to 0.20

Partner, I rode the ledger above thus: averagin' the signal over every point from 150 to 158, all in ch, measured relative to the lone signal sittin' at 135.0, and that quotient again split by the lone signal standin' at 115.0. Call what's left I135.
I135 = 0.37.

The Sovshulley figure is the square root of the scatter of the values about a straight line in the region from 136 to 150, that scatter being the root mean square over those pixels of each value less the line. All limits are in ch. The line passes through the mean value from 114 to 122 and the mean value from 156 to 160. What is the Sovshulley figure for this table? 0.77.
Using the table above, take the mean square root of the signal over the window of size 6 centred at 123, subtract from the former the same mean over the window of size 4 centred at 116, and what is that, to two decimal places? -0.05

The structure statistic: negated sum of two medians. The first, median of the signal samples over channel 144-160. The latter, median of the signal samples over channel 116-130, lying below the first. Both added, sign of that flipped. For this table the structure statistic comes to -4.91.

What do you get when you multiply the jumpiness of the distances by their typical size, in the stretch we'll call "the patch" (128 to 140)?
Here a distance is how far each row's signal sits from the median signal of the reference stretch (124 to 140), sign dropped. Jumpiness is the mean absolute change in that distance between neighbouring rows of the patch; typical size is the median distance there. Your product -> 0.0074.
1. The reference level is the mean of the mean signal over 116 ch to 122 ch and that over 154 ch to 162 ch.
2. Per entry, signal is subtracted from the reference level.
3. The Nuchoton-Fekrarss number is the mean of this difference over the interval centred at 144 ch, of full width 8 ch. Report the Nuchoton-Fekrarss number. 0.65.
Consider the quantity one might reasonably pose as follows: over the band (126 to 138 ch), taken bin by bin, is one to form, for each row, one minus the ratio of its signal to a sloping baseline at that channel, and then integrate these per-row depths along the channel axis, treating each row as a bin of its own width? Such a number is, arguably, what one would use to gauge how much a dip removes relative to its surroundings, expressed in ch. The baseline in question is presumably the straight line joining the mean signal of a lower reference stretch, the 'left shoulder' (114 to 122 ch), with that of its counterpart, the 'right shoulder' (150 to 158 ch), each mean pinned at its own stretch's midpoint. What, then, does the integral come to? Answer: 1.5 ch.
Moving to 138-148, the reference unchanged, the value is 1.9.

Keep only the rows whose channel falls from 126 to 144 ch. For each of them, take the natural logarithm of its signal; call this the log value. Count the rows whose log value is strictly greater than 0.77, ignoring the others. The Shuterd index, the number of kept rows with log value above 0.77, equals 4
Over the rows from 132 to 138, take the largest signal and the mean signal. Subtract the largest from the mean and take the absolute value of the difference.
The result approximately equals 0.11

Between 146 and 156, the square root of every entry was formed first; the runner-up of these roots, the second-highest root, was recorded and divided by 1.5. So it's 1.00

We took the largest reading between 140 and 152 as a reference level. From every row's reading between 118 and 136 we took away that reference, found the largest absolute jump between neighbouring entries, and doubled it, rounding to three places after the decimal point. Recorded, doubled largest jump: 0.266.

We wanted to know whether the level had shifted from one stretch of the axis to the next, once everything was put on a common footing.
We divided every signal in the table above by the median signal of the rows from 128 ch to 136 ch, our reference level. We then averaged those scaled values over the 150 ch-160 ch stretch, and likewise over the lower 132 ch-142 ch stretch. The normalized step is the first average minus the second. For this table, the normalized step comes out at 0.11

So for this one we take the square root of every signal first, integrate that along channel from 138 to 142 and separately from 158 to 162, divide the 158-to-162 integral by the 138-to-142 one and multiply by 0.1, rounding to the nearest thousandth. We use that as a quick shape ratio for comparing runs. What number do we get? 0.114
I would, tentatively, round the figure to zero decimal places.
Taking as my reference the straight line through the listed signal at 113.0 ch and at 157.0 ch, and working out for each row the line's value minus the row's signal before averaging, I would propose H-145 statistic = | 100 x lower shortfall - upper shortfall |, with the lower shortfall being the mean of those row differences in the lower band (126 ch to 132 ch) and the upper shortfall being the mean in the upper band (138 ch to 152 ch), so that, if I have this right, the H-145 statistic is 29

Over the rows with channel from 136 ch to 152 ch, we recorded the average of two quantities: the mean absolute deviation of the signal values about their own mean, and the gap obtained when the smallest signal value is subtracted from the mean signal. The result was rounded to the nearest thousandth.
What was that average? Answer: 0.063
